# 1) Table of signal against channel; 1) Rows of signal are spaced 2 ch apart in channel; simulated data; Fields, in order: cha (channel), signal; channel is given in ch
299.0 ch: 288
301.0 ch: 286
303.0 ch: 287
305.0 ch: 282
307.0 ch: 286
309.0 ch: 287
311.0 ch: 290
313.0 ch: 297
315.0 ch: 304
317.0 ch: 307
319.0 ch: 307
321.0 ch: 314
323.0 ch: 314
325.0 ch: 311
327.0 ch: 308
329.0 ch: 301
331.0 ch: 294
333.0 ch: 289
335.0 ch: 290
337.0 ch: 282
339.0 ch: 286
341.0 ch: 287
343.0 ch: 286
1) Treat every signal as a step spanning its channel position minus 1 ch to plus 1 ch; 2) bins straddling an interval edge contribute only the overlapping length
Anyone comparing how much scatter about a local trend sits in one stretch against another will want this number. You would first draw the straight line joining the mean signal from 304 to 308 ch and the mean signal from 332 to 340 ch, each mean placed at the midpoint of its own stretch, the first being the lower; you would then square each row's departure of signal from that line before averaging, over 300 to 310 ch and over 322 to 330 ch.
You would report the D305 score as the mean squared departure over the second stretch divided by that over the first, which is 86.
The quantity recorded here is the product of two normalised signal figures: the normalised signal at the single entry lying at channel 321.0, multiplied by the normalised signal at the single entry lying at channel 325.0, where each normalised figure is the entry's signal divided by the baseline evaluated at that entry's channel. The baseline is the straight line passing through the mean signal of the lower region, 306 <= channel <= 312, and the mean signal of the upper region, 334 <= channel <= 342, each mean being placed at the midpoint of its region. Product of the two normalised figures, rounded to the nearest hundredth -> 1.19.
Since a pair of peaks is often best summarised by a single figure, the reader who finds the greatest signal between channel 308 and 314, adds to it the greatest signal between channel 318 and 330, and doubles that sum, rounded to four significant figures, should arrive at 1222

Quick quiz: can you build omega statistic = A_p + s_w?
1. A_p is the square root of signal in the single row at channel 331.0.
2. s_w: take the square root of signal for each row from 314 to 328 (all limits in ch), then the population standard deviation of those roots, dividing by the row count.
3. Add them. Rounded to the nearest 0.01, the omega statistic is 17.25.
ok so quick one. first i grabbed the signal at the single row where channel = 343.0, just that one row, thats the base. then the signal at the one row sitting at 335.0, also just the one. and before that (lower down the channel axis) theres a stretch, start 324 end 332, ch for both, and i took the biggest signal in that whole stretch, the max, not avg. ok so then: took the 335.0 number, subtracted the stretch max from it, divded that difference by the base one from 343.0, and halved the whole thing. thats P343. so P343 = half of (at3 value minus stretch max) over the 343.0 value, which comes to -0.04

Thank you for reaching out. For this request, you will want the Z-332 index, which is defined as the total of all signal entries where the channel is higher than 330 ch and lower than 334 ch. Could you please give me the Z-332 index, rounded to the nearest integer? 583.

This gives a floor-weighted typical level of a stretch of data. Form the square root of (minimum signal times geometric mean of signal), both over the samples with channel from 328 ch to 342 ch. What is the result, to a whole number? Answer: 286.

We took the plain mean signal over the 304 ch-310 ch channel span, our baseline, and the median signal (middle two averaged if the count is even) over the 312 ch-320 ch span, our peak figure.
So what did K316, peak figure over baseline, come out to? 1.07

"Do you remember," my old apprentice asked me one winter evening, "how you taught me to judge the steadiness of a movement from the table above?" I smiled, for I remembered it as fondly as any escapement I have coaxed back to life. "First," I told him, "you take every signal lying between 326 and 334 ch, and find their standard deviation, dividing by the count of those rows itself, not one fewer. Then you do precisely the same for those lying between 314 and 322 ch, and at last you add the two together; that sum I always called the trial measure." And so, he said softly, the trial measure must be 10.9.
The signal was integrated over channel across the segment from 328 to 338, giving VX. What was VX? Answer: 2912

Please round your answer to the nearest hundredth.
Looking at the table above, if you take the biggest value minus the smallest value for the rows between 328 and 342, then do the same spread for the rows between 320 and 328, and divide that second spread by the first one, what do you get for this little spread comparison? 0.32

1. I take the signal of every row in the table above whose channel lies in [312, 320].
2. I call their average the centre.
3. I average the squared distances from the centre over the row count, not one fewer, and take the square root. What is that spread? 4.1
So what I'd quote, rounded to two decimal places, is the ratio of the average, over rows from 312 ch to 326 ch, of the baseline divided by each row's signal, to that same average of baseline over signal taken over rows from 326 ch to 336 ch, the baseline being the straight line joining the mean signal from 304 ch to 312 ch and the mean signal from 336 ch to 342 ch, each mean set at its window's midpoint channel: 0.96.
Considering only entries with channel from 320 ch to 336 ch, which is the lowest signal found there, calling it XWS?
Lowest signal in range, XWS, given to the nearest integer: 289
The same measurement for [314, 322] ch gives 304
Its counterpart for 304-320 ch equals 282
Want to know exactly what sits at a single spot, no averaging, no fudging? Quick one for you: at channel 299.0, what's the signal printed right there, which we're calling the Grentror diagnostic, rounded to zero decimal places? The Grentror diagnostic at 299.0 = 288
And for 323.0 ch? 314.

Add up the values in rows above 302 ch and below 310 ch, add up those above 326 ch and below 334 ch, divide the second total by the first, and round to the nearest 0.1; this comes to 1.0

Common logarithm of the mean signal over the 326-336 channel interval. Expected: 2.47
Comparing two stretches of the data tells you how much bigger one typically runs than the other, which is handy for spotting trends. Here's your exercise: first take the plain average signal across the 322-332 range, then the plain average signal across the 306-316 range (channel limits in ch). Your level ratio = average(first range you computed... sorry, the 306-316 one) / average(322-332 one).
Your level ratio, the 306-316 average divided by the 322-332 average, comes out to 0.96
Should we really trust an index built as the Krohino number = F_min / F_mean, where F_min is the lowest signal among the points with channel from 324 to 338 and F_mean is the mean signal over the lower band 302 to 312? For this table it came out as 0.98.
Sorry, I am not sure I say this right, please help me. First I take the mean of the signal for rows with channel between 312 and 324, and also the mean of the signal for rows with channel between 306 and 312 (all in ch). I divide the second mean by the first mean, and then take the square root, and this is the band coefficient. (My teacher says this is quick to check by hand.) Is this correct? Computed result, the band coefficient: 0.97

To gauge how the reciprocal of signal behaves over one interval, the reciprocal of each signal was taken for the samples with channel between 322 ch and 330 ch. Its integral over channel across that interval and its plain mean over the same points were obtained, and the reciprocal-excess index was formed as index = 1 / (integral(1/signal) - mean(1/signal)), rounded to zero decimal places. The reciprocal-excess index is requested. 44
